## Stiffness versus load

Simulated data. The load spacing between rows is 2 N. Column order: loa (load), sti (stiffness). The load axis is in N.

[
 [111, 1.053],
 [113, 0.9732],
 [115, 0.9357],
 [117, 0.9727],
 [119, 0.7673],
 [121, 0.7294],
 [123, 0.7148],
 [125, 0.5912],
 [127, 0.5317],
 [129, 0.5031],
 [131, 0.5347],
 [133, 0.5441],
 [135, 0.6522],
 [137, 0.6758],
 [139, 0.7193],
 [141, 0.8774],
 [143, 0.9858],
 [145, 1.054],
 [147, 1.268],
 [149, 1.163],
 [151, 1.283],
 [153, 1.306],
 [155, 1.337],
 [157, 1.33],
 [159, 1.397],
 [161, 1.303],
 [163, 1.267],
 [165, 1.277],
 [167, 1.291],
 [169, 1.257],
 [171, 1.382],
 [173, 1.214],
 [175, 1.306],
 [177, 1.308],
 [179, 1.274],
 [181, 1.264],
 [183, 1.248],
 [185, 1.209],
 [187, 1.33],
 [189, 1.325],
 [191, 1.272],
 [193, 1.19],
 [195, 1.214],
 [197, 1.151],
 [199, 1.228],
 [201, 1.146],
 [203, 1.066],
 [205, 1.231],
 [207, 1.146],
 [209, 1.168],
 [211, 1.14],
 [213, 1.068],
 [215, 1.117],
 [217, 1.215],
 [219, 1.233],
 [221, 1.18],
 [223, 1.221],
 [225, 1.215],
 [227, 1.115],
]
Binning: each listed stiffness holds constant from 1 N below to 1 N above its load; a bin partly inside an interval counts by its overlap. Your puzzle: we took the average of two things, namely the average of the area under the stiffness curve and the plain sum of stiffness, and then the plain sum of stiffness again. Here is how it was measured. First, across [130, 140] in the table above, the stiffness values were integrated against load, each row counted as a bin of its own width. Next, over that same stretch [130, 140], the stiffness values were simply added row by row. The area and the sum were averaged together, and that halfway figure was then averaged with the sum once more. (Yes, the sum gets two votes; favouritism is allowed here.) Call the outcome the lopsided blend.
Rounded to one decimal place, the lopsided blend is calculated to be 3.9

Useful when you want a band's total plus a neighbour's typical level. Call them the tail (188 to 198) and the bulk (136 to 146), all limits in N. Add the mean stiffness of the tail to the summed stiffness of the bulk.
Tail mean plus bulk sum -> 5.54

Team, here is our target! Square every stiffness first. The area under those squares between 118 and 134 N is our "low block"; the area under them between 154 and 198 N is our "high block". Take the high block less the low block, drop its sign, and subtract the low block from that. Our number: 60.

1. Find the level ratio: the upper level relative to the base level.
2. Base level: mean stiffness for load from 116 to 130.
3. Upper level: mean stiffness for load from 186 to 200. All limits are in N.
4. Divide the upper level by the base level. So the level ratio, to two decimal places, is 1.81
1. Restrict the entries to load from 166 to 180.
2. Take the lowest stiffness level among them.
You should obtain 1.214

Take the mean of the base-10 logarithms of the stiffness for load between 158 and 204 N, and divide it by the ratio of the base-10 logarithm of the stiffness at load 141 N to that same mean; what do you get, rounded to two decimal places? -0.17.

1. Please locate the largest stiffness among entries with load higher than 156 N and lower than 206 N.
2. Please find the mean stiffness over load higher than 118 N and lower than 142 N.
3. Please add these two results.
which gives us 2.1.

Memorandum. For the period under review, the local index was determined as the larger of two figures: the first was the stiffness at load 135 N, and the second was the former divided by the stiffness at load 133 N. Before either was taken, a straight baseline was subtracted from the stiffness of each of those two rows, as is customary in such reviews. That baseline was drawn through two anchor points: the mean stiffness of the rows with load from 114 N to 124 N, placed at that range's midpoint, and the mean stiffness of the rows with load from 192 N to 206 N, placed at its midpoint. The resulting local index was 0.71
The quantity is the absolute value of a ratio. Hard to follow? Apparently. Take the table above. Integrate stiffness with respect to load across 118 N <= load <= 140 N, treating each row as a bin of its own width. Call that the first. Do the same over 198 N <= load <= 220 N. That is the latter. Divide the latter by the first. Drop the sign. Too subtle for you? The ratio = 1.8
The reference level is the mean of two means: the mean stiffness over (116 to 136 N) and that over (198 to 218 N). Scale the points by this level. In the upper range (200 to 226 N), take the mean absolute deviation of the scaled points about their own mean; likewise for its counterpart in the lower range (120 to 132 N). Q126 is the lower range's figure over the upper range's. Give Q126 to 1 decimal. 1.7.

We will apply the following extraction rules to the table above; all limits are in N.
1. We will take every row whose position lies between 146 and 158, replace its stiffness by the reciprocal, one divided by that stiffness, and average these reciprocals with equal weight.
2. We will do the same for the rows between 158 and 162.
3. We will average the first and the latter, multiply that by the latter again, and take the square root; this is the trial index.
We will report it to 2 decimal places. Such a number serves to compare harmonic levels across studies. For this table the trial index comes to 0.75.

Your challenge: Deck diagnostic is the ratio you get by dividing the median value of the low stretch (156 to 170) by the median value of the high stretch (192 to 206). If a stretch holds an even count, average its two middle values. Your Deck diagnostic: 1.1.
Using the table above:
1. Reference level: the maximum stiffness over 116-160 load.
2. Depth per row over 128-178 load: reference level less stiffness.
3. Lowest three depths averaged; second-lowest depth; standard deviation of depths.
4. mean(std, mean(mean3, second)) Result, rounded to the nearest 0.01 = 0.16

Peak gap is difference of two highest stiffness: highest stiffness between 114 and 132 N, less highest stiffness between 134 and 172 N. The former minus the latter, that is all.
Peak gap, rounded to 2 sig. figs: -0.42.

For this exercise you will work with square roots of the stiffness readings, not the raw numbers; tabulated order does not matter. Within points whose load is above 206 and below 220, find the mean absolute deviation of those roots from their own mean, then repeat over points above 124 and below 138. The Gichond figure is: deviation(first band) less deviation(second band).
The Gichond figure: -0.016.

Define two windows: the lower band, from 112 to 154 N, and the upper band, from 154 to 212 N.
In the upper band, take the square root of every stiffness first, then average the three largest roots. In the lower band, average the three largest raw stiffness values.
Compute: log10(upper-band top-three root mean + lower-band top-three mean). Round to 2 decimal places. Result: 0.39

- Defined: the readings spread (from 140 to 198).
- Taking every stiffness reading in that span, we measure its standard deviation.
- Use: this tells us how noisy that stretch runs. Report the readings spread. 0.11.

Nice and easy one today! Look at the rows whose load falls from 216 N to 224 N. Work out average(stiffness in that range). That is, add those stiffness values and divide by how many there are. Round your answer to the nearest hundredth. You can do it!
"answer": 1.21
